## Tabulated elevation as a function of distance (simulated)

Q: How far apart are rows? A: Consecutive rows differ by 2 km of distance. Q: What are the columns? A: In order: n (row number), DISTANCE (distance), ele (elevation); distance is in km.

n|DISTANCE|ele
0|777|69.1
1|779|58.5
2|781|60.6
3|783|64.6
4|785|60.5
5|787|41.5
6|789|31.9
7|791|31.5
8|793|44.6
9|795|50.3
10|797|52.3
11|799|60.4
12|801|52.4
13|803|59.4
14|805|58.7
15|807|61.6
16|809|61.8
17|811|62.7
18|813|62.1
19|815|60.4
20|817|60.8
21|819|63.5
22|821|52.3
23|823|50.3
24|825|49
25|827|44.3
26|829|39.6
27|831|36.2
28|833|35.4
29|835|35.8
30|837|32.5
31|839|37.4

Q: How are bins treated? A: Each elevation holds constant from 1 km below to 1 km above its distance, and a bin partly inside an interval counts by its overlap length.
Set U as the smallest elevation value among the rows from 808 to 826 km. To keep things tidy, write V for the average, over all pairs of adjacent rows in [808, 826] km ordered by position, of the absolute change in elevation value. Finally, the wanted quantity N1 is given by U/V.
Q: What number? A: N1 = 19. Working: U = 49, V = 3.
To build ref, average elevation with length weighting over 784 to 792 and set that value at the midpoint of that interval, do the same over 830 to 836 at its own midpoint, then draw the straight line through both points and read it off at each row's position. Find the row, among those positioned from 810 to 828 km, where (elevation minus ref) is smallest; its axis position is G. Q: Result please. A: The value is 827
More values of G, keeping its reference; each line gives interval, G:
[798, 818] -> 801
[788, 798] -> 791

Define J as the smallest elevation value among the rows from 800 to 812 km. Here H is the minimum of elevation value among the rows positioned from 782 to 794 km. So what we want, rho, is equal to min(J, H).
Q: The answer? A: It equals 31.5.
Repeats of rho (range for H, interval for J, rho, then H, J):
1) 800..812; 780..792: 31.5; 52.4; 31.5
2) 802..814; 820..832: 36.2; 58.7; 36.2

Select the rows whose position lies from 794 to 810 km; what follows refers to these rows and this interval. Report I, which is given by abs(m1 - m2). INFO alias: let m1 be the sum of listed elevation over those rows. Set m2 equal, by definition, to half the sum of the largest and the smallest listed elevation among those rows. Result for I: 401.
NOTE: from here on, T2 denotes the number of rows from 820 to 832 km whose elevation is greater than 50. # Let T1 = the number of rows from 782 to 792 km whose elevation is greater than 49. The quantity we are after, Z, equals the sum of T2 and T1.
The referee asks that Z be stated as 4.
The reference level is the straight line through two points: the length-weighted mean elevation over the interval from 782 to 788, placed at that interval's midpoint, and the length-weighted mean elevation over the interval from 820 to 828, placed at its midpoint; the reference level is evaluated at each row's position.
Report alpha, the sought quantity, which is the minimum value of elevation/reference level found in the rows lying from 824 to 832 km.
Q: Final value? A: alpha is 0.8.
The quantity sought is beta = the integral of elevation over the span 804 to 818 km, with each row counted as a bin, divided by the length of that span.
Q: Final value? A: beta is 61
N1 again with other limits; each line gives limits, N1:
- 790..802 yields 4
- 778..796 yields 4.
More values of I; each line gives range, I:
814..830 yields 369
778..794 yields 346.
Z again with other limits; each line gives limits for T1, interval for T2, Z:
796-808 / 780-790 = 9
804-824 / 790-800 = 13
